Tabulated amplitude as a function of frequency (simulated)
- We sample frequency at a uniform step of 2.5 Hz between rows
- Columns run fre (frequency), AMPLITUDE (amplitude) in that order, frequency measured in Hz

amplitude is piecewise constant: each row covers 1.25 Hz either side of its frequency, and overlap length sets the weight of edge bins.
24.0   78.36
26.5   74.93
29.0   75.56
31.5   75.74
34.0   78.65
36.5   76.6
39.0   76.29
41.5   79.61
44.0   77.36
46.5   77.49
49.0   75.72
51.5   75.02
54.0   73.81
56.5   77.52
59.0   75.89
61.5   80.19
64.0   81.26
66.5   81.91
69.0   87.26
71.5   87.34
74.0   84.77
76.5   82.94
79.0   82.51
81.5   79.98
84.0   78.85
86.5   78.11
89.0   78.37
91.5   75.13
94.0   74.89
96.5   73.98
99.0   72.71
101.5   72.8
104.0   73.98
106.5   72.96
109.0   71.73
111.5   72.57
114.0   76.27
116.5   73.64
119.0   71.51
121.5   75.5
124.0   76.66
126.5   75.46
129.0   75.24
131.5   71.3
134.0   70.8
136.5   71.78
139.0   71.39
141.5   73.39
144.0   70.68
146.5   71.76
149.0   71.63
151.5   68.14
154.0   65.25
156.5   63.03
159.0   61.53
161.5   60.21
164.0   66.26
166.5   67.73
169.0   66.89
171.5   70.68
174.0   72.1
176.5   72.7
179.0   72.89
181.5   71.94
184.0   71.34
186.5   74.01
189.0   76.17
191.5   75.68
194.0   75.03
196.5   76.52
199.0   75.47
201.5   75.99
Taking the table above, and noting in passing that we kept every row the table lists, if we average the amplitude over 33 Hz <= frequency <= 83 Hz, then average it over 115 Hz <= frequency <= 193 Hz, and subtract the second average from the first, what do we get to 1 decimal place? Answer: 8.7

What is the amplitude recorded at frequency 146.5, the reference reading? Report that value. 71.76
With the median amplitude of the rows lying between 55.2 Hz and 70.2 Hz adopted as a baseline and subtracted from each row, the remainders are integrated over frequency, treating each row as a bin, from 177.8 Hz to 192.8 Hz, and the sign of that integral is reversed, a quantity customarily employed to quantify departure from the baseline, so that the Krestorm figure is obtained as 106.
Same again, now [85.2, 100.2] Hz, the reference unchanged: 78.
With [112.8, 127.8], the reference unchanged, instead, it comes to 88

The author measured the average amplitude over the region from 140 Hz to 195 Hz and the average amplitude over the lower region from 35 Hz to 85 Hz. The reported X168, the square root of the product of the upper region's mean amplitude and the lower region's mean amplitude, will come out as 74.6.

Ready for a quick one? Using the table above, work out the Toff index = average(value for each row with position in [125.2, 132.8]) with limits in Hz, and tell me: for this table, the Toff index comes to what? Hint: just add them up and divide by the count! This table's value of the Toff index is 74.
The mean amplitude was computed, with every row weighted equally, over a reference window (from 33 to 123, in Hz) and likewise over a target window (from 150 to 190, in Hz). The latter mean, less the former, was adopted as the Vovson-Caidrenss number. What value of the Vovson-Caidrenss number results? -8.6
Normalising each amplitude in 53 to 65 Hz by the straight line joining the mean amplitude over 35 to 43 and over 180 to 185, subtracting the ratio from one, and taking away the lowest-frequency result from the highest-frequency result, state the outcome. -0.10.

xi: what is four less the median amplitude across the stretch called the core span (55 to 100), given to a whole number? -75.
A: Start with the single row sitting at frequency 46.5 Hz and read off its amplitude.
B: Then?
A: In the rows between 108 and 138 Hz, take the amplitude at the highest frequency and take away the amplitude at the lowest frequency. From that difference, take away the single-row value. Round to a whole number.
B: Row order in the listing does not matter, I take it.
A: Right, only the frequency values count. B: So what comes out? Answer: -77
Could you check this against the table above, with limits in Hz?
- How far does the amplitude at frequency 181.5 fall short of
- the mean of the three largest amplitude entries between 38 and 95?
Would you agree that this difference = 15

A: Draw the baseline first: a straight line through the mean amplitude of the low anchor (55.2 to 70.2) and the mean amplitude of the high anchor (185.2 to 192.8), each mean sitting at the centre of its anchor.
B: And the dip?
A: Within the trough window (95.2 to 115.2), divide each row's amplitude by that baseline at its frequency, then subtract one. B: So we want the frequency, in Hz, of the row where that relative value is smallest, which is 109.0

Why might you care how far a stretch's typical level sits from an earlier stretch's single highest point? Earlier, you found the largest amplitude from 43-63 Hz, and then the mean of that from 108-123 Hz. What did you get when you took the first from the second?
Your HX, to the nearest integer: -7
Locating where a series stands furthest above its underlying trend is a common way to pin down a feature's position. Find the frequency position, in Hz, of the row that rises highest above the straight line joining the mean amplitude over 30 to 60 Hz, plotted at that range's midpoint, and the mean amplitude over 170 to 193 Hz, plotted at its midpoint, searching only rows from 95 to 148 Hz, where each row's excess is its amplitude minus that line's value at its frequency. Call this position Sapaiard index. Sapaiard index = 124.0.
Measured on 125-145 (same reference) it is 126.5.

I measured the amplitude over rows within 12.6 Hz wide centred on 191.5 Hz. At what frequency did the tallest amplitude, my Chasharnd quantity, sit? 196.5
